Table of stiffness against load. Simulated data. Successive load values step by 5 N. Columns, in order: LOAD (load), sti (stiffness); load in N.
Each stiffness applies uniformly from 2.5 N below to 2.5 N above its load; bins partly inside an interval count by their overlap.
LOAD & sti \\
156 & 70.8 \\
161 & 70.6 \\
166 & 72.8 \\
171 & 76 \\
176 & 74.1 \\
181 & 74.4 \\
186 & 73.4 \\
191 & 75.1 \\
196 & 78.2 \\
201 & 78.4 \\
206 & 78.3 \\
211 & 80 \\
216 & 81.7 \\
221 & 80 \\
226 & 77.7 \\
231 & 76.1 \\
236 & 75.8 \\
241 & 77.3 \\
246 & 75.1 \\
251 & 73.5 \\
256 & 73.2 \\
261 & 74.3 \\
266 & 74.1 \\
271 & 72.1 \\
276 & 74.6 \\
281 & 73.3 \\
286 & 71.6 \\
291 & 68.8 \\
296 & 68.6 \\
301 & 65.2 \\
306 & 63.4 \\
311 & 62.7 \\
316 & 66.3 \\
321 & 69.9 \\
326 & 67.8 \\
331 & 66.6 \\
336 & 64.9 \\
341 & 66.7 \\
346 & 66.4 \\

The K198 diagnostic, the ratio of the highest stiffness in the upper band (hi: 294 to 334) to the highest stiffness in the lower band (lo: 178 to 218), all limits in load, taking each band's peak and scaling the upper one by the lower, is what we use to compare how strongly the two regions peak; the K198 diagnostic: 0.86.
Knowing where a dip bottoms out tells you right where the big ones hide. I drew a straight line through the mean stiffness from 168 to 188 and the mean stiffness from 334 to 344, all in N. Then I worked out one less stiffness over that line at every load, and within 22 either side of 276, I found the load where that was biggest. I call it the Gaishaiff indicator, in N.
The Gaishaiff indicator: 291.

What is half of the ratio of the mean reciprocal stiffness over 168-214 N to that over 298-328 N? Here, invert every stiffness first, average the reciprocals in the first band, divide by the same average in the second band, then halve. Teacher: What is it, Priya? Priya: 0.431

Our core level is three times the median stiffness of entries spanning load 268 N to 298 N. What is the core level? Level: 216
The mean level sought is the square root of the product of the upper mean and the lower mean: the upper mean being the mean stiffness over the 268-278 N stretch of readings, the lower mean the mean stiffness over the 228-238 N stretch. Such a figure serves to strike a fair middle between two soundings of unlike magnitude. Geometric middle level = 75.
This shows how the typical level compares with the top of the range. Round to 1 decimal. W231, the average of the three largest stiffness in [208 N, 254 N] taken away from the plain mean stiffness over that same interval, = -3.1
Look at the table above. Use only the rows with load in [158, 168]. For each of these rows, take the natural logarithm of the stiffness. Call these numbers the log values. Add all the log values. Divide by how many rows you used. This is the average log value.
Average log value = 4.27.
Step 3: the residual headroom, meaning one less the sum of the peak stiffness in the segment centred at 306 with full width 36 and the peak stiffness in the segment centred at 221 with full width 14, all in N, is -150.6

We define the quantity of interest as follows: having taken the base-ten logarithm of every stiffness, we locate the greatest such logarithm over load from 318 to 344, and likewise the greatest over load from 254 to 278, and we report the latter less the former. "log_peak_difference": 0.03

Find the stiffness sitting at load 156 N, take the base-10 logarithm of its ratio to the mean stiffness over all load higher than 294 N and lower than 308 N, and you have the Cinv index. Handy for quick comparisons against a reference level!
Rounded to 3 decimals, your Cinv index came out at 0.032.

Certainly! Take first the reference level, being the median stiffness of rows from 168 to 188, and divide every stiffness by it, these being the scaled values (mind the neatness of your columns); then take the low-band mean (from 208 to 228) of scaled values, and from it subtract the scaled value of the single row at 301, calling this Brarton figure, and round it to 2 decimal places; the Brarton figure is 0.20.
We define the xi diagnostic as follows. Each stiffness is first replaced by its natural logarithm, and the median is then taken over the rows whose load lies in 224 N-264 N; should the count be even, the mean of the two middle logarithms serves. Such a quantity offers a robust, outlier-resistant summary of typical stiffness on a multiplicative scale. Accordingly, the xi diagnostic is 4.32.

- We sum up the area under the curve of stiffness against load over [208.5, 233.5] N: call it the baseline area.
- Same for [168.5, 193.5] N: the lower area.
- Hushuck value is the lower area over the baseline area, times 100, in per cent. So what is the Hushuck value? 94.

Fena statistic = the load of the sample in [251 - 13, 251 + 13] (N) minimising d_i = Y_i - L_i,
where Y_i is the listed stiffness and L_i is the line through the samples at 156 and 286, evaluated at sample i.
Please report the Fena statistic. 256 N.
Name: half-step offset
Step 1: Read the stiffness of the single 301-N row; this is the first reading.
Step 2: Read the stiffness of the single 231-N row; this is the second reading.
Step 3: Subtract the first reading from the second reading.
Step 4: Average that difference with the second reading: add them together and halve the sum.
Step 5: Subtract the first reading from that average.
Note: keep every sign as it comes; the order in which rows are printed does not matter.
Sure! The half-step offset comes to -22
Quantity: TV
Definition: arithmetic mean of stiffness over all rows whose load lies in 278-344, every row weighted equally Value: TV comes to 67.4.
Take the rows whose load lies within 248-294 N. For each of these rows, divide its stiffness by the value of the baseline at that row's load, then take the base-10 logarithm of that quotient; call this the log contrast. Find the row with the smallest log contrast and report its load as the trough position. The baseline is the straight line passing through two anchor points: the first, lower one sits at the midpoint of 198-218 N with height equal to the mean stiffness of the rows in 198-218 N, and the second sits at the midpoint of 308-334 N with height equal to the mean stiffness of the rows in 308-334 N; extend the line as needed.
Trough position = 291 N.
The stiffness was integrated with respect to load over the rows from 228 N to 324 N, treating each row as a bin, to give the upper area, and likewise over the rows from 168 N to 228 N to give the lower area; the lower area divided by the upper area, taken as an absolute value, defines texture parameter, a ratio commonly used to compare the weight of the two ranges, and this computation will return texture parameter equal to 0.7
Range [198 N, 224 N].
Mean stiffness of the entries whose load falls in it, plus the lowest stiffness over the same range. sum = 158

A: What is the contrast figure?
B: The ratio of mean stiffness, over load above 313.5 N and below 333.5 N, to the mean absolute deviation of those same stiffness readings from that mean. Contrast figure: 56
